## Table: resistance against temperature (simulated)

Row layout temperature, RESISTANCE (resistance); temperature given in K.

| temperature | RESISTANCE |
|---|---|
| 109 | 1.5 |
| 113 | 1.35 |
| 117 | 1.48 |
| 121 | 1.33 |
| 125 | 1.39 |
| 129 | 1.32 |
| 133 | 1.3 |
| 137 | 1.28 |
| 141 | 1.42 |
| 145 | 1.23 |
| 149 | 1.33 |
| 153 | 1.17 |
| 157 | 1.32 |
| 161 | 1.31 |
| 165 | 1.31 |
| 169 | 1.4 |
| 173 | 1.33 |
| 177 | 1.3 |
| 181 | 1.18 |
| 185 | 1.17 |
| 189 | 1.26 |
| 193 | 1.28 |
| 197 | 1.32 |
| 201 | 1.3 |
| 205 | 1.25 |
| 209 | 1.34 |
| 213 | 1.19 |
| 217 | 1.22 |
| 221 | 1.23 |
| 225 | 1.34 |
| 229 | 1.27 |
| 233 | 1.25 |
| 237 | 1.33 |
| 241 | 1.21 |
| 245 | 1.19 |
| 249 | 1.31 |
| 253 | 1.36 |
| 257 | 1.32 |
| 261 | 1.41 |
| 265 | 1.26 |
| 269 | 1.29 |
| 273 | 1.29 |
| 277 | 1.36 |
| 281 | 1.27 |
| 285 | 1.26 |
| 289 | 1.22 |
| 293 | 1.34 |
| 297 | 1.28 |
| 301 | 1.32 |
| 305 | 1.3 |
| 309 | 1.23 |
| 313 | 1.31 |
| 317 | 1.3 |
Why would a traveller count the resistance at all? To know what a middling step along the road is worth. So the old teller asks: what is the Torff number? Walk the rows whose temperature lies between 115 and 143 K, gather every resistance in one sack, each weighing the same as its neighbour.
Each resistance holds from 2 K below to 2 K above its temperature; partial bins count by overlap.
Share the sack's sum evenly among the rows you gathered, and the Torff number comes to 1.36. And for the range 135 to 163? 1.29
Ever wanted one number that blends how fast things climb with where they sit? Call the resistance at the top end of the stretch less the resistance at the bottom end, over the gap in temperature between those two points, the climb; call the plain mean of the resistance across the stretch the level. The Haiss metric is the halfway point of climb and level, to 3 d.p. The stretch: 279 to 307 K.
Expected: 0.643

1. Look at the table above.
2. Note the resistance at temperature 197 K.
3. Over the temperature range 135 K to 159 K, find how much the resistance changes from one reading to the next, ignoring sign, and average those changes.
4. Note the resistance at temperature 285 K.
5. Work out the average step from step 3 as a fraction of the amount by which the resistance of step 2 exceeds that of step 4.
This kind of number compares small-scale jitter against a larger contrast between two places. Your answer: 2.5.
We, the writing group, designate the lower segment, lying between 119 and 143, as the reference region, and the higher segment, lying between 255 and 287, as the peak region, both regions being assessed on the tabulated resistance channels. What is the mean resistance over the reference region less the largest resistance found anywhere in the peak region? -0.070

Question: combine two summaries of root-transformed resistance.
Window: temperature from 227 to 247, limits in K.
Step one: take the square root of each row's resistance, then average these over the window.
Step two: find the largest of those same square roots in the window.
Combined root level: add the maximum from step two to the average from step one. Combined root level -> 2.27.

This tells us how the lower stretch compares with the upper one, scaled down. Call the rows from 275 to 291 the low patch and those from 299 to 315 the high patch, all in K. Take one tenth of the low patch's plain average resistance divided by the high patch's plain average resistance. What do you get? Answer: 0.099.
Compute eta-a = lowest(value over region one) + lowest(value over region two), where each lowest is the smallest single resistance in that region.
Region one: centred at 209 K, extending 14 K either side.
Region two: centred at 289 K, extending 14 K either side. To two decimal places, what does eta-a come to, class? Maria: 2.41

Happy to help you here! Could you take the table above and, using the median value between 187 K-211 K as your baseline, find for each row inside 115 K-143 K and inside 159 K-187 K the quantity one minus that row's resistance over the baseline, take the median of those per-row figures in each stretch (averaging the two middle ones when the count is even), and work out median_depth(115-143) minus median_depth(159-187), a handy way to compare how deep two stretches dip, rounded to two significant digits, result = -0.016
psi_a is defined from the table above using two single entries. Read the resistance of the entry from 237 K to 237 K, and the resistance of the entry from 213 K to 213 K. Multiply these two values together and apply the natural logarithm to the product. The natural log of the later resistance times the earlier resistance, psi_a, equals 0.46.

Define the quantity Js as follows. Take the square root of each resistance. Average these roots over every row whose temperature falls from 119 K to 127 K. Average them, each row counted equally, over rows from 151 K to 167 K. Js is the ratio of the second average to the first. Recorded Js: 0.97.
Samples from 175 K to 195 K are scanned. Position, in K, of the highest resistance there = 177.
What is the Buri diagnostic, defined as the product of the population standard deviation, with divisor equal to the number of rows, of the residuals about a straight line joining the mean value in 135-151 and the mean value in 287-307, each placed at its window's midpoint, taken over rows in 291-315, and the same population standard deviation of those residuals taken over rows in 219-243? 0.0017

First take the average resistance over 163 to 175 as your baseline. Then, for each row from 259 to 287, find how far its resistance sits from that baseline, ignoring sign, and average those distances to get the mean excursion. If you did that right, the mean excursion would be 0.063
